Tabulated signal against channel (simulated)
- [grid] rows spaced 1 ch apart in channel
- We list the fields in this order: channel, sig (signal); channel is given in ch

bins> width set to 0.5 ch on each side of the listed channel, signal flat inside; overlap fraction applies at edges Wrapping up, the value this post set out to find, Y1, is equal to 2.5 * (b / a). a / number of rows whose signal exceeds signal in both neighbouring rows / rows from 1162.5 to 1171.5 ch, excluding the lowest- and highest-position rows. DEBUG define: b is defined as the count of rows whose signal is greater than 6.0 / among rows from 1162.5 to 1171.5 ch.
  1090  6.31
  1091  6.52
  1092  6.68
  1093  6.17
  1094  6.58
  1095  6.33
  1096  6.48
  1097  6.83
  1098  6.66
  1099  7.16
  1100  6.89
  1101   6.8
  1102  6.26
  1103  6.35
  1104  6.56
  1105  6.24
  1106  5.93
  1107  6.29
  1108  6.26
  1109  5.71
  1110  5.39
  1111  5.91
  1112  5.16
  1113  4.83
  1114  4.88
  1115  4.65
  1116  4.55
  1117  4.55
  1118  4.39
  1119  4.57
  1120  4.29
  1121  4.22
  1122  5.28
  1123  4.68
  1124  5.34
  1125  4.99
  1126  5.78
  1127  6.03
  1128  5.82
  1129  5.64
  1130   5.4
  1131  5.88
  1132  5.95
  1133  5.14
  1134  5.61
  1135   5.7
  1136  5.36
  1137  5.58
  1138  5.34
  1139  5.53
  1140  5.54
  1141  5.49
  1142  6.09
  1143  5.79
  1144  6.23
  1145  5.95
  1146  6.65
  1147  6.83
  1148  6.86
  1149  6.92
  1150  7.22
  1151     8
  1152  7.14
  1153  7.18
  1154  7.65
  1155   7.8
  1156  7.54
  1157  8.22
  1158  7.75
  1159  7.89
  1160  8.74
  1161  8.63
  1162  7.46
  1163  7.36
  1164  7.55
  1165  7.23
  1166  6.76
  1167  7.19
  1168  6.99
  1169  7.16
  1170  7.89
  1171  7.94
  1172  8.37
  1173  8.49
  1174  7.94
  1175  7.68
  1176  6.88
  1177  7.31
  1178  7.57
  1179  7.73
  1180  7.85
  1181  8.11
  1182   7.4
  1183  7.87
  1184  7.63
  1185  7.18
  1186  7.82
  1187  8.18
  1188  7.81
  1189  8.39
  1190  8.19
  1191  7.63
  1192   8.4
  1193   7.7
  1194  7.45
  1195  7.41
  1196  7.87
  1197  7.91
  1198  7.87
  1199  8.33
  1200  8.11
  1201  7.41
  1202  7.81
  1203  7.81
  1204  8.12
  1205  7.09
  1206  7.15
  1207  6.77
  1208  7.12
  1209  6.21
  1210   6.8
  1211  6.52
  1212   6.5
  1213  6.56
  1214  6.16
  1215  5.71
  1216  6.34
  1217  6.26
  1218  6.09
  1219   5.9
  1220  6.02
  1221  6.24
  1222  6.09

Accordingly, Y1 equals 11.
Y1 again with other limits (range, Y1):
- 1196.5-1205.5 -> 11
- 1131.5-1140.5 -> 0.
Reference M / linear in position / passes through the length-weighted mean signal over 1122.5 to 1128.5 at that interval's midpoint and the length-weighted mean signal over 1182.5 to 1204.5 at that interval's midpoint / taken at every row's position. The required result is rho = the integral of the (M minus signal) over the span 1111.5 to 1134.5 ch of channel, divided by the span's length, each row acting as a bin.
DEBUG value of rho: 0.2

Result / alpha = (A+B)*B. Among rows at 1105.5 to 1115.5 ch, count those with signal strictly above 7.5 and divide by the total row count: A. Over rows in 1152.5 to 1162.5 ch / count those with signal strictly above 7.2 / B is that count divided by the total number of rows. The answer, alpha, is 0.8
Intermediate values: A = 0.0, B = 0.90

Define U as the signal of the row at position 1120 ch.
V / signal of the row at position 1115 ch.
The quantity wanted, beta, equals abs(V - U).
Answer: 0.4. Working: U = 4.29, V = 4.65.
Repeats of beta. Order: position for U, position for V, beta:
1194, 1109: 1.7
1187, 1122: 2.9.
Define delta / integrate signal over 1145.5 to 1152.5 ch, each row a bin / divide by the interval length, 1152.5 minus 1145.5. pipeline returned 7.1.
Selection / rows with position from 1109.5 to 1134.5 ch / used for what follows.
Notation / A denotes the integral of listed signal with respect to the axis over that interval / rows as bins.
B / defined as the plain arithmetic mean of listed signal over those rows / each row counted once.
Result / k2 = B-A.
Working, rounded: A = 129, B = 5.2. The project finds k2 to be -124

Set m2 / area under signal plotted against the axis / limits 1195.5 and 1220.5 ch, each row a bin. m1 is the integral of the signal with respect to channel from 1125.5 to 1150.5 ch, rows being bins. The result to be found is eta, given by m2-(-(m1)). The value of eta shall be 323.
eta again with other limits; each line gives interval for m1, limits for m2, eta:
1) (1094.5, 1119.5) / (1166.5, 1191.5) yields 339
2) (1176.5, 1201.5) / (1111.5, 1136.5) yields 324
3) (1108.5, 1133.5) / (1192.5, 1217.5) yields 308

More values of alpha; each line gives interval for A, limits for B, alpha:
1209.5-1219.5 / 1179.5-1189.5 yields 0.8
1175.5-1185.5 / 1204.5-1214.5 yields 0.0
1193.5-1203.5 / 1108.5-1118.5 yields 0.0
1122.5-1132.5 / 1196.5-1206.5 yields 0.6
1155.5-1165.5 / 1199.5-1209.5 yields 0.6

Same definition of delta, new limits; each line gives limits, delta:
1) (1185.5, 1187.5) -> 8.0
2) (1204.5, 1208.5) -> 7.0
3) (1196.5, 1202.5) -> 7.9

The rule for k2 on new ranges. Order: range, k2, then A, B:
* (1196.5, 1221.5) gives -166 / 173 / 6.9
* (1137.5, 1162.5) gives -167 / 174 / 7.0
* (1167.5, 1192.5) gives -187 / 194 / 7.8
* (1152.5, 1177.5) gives -184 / 192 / 7.7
